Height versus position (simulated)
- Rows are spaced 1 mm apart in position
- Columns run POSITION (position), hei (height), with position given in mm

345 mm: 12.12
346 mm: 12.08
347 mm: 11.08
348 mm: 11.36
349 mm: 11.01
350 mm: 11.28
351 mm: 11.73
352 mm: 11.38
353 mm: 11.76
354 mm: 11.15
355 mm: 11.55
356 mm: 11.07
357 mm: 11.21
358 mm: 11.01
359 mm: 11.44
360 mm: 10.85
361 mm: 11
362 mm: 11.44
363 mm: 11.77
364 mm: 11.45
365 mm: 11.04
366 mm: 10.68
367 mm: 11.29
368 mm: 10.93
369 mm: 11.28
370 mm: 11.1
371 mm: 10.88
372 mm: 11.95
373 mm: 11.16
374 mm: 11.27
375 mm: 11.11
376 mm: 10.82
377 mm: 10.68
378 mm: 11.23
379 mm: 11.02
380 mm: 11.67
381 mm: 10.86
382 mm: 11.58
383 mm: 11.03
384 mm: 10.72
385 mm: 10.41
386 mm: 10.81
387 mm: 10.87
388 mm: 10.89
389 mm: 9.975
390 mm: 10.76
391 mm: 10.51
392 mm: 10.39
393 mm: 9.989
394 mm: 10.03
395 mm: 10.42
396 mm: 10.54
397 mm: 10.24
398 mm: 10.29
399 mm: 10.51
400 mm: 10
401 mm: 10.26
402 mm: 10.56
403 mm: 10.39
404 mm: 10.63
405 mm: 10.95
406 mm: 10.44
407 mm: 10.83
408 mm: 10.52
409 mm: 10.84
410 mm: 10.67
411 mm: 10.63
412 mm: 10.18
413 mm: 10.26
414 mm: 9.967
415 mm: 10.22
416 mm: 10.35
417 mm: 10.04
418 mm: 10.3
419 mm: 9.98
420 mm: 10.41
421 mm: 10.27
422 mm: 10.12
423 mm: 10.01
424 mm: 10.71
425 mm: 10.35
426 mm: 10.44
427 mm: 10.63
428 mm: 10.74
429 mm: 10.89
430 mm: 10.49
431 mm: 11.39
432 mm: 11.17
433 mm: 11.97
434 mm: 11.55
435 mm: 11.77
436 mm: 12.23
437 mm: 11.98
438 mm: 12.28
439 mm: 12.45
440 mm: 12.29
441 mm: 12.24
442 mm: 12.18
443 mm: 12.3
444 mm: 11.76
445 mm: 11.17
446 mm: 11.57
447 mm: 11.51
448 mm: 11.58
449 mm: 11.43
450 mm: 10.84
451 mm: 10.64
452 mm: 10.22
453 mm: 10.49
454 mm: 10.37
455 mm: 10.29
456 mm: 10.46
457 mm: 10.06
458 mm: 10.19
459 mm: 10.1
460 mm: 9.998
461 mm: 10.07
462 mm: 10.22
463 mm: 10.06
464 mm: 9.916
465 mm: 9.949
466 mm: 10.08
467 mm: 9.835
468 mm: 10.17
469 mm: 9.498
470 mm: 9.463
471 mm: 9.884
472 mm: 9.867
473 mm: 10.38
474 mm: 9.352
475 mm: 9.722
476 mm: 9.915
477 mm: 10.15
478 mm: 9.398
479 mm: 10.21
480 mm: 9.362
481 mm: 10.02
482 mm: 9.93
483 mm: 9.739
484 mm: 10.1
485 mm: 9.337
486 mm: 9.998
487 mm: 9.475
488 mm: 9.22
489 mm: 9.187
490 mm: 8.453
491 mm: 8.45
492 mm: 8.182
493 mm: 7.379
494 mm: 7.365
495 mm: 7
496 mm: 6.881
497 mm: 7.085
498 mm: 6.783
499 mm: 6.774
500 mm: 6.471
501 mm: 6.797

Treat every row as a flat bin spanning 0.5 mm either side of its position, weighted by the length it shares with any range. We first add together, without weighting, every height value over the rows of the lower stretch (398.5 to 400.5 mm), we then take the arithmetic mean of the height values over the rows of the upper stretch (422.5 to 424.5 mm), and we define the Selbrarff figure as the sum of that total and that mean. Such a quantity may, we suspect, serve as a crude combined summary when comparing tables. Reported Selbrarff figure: 30.9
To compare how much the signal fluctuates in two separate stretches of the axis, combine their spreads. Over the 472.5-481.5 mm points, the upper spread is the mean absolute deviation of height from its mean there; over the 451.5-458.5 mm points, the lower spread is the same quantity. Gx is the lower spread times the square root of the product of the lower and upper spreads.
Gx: 0.025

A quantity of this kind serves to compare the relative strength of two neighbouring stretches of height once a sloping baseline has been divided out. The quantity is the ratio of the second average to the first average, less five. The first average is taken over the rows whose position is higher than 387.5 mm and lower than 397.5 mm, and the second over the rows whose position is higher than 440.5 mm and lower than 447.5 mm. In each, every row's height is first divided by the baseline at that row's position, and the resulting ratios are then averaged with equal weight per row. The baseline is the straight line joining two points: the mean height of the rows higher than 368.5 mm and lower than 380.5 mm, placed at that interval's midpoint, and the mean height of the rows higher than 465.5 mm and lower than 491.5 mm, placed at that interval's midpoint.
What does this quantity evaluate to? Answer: -3.78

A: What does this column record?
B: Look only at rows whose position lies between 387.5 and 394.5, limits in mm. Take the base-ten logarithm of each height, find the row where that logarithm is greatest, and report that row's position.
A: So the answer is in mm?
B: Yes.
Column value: 388 mm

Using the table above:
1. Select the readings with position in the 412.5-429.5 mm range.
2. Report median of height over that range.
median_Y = 10.3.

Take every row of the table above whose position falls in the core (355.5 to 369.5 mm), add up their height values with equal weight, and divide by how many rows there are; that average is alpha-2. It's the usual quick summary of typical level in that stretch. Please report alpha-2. 11.2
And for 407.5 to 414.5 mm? 10.4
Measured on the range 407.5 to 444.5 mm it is 11.0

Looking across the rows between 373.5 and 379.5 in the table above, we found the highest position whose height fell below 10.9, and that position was 377 mm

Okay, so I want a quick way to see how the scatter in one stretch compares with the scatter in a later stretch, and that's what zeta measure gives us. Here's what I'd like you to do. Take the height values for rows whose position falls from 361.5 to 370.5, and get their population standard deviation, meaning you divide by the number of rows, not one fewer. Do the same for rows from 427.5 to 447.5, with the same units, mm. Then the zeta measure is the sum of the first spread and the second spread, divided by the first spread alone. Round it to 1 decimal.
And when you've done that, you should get 2.8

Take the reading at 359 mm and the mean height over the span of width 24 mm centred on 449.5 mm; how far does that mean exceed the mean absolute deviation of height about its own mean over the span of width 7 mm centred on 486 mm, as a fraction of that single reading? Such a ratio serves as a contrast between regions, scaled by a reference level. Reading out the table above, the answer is 0.94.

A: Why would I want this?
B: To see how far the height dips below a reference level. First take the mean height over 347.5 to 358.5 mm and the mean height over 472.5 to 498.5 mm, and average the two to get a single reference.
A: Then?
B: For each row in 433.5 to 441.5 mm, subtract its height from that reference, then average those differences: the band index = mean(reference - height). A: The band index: -1.96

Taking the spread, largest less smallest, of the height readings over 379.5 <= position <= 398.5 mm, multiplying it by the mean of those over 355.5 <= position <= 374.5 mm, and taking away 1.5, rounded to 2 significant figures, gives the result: 17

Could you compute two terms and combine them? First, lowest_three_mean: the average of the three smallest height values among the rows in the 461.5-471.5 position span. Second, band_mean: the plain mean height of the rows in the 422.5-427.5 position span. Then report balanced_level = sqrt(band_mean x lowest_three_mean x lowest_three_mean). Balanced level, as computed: 31.0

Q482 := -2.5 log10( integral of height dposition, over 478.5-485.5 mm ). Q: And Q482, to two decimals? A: -4.59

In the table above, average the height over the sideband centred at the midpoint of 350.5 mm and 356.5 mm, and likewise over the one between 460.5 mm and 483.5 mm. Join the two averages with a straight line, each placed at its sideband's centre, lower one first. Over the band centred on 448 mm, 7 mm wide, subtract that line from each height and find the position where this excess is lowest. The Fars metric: 451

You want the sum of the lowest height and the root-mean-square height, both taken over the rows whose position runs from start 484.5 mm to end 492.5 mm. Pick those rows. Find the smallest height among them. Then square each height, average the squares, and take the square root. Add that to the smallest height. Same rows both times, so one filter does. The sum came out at 17.2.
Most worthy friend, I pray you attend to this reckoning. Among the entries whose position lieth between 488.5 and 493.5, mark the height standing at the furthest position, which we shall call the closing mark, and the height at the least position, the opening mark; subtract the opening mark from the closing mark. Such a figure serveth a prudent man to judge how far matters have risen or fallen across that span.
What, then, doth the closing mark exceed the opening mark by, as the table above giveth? -1.8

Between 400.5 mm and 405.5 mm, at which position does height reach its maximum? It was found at 405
